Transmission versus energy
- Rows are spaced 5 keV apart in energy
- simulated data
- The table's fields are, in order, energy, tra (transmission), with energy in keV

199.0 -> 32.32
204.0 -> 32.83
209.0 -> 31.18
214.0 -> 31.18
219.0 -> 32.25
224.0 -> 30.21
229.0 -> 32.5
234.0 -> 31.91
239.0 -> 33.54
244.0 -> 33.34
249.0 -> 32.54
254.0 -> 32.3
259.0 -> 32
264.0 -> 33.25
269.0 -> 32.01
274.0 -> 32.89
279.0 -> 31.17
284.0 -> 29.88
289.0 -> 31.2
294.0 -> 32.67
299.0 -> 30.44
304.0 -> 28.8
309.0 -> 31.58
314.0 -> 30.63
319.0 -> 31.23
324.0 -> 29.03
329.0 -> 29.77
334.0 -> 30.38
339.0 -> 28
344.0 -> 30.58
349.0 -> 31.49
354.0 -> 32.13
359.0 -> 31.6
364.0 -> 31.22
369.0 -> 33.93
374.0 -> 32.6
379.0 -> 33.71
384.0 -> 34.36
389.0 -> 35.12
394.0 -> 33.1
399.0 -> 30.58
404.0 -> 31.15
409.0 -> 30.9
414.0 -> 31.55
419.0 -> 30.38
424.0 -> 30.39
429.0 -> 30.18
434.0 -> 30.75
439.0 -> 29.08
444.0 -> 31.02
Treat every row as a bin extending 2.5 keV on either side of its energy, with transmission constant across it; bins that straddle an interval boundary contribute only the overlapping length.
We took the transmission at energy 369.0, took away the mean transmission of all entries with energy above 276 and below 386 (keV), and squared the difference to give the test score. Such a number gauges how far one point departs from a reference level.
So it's 7.5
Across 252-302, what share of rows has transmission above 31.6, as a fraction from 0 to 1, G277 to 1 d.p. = 0.6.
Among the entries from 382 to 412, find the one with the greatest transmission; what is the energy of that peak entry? 389.0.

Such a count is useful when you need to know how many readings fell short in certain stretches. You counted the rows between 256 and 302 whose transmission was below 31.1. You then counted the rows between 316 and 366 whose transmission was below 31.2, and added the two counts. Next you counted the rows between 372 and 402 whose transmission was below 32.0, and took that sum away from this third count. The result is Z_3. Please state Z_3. -6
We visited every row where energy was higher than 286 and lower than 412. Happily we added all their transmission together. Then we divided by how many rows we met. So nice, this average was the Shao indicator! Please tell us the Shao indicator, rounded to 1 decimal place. 31.4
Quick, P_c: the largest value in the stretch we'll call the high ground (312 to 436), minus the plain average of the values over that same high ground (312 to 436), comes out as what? 3.7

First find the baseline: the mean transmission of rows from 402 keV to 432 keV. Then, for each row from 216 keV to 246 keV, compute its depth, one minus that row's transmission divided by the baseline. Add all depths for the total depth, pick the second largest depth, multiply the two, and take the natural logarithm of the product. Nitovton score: -4.5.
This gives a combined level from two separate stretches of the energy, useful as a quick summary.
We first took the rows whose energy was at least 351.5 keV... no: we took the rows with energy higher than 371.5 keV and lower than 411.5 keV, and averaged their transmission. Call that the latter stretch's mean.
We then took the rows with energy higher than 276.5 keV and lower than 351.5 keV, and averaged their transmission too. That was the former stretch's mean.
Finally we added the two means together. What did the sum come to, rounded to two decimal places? 63.15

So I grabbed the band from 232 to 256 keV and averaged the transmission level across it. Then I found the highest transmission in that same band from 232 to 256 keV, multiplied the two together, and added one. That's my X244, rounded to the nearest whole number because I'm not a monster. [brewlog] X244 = 1099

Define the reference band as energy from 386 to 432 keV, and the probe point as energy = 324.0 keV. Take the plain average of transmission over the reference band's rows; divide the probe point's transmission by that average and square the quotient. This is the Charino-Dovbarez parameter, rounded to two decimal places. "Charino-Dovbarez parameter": 0.85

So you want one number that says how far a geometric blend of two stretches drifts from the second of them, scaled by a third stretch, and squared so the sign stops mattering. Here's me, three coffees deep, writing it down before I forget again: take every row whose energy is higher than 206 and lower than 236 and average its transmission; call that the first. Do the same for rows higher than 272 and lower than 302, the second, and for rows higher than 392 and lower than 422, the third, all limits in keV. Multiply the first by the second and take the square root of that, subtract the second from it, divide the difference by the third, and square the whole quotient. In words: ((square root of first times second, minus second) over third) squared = 0.0000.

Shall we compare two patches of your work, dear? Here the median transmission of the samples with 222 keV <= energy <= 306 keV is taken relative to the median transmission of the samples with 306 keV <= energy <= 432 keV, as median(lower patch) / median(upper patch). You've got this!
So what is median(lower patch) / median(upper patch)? 1.03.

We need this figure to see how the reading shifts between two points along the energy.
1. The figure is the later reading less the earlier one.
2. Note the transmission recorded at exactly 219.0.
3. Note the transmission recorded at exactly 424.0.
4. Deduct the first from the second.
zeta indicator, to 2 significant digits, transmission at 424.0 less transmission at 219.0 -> -1.9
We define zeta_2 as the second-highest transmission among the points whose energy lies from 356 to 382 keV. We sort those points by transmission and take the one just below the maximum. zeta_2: 33.71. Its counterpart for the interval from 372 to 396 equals 34.36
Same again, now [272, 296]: 32.67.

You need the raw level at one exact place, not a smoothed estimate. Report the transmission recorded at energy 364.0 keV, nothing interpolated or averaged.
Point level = 31.22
